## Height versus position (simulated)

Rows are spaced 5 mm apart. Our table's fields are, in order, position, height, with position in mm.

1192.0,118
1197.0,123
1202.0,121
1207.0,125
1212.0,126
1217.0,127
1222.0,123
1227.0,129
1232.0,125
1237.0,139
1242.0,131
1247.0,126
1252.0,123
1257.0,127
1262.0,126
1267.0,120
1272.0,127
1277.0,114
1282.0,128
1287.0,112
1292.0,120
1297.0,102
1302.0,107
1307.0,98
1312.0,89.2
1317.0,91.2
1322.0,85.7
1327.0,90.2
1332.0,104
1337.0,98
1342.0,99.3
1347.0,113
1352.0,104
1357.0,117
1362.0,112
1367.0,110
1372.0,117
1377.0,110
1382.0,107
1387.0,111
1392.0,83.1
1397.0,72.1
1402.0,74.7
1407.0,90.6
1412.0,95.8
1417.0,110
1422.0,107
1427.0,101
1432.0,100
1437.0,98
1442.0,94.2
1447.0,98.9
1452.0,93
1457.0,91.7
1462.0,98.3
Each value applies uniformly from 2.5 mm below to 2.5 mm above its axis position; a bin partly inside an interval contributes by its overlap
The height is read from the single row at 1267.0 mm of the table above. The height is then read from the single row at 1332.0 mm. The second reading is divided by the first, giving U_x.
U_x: 0.867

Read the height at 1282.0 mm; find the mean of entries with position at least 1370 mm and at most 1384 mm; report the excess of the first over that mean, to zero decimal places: 17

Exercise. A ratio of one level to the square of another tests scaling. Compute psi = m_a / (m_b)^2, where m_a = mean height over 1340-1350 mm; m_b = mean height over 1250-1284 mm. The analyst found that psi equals 0.0070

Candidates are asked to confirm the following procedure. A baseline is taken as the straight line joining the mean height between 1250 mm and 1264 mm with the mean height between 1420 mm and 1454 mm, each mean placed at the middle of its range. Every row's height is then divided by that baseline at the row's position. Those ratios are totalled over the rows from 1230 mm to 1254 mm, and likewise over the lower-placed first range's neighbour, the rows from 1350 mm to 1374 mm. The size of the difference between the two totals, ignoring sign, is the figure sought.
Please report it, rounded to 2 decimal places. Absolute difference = 0.05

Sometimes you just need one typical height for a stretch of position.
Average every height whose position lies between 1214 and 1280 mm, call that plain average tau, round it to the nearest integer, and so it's 126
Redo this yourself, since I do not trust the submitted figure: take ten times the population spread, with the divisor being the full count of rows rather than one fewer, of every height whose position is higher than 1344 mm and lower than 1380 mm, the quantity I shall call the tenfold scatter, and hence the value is 42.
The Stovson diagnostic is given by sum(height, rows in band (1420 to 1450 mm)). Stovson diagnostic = 599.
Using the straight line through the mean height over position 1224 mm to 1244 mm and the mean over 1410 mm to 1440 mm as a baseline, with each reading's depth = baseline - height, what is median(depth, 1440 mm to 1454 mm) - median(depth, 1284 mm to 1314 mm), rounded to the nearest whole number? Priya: -12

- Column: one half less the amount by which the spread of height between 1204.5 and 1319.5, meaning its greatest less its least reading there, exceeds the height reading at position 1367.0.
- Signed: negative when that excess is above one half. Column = 61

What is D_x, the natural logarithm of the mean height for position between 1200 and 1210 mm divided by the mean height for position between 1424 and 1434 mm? 0.20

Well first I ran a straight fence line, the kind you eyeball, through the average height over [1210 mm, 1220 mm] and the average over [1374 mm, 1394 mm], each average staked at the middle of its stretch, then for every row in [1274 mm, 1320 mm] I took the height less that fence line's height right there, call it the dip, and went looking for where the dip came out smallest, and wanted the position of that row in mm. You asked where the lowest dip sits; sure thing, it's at 1312.0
